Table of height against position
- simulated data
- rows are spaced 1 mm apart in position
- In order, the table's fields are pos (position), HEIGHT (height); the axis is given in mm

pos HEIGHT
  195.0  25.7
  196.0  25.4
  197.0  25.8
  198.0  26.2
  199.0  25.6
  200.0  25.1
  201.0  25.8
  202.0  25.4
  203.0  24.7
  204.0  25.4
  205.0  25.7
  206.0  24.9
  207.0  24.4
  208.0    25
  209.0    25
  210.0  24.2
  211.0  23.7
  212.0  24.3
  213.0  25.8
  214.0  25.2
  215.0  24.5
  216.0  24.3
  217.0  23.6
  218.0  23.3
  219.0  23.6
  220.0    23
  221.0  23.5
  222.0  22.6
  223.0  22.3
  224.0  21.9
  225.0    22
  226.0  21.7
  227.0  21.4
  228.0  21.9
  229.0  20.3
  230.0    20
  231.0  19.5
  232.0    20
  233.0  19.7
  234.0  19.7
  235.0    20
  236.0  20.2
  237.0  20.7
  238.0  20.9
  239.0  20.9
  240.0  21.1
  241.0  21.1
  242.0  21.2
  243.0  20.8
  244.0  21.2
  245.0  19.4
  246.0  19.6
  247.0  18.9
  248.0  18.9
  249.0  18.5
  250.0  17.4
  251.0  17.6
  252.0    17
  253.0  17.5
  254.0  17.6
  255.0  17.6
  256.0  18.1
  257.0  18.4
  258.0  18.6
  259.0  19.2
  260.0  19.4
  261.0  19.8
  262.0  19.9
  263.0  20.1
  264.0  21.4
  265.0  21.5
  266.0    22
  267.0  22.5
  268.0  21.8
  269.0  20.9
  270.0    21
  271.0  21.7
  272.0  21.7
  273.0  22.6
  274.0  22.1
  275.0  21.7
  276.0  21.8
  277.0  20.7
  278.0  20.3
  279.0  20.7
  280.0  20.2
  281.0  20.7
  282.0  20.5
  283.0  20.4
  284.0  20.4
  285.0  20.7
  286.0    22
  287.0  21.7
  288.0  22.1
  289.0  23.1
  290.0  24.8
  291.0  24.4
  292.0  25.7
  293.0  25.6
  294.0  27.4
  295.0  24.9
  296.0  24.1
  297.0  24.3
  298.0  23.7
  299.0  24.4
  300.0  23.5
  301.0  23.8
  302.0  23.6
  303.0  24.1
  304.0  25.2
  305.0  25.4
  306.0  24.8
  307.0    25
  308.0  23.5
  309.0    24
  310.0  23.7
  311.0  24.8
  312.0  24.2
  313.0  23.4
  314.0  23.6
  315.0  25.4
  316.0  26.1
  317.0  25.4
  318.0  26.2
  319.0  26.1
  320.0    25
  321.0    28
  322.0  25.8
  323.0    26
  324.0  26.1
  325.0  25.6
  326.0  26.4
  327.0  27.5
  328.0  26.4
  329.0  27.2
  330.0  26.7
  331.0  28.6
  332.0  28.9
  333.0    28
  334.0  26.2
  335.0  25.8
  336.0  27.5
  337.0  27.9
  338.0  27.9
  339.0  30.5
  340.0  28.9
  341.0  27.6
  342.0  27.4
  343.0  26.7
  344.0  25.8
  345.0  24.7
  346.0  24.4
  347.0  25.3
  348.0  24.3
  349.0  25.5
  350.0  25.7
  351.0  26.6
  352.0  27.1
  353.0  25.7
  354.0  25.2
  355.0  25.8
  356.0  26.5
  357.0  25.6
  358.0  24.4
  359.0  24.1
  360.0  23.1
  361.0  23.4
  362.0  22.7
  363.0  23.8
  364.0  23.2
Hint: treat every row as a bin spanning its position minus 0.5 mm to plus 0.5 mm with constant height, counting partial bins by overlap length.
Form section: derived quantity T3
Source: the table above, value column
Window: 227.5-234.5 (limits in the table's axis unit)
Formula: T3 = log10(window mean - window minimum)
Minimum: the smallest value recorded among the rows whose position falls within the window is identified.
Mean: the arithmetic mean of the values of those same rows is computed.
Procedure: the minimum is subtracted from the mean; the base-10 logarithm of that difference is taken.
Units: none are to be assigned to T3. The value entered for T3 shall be -0.18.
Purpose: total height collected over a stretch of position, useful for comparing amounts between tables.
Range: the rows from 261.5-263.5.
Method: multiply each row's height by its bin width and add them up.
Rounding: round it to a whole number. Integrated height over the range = 40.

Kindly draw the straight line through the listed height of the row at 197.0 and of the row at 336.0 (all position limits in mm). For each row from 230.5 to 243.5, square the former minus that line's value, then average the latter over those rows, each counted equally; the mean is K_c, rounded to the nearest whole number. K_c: 34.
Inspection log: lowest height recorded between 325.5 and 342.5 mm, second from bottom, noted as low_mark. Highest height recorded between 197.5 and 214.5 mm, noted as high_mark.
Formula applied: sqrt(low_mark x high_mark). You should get 26.2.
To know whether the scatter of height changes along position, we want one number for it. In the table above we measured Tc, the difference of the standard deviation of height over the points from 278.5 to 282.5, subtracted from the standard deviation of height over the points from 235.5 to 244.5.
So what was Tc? 0.1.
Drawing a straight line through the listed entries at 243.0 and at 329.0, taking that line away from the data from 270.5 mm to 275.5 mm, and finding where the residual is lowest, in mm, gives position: 275.0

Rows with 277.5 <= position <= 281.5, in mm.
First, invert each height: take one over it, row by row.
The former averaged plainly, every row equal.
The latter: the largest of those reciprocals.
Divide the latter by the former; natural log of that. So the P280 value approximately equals 0.013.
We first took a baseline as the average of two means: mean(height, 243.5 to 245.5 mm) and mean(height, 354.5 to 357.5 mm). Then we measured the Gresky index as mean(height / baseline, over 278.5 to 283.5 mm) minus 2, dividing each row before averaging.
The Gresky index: -1.11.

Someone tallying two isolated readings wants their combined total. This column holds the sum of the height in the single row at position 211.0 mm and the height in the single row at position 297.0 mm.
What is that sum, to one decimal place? 48.0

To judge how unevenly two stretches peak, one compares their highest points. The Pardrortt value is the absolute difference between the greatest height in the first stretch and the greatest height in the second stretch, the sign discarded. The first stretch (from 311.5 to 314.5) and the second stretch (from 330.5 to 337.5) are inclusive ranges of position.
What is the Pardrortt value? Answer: 4.7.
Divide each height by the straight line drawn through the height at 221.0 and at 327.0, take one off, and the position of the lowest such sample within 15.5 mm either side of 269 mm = 255.0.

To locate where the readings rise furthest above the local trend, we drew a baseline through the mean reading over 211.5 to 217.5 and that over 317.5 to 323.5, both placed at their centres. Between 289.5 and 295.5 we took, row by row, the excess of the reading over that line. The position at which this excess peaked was 294.0 mm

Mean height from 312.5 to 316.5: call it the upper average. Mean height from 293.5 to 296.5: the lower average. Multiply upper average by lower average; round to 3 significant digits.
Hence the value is 627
